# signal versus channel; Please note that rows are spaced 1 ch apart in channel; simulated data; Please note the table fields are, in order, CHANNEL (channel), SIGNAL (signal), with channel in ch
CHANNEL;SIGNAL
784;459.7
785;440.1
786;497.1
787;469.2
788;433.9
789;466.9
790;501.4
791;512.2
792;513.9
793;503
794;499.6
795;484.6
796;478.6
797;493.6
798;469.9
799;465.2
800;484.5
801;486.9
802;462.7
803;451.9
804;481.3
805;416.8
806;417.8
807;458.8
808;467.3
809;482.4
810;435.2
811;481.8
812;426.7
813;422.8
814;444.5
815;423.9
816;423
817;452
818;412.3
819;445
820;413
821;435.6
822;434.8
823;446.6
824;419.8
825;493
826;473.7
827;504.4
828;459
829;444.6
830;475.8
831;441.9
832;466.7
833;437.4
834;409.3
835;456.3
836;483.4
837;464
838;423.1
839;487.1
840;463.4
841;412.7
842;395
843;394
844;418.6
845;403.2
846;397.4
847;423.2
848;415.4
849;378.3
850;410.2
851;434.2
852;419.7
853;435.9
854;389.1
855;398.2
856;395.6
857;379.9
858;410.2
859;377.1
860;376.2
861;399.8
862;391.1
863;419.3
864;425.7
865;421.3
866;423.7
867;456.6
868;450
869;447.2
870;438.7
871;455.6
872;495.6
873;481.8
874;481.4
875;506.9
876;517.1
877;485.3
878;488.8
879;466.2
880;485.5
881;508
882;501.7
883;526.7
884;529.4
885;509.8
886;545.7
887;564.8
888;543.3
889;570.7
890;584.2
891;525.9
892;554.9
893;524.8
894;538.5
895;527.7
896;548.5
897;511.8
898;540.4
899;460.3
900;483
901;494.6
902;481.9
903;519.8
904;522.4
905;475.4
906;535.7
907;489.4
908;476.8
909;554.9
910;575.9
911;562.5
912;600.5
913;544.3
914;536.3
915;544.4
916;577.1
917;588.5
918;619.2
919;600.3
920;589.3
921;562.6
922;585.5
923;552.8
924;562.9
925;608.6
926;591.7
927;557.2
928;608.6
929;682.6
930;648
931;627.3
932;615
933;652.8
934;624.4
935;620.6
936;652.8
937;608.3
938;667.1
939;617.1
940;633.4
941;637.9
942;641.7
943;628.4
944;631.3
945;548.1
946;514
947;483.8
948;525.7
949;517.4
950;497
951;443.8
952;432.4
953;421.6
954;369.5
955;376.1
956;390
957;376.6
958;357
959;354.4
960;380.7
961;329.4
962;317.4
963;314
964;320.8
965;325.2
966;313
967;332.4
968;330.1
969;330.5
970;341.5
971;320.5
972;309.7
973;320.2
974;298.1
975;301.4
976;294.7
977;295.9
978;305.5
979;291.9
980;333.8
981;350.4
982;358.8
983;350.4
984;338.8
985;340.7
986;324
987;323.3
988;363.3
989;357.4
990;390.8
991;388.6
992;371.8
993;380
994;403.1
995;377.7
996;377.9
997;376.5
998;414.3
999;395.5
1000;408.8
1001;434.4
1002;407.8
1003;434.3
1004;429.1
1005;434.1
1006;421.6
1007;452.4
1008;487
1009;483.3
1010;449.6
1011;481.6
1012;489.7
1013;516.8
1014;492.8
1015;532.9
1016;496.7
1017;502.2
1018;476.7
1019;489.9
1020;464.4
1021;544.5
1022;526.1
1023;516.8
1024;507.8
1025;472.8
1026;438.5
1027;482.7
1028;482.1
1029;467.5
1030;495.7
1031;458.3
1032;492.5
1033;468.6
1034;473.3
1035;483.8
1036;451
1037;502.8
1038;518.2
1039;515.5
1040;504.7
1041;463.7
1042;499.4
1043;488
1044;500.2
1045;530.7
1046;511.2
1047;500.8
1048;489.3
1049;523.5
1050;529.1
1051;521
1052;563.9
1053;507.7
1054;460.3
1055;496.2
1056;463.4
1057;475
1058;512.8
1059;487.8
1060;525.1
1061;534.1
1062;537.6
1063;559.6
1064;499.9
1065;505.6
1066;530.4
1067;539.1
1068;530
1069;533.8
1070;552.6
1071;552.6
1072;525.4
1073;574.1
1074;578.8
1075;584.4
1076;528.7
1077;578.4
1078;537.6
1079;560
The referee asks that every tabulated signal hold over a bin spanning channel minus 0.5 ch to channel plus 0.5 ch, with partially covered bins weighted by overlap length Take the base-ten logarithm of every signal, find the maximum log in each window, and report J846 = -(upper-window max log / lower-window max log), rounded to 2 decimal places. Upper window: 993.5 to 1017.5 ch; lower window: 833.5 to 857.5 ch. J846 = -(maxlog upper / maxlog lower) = -1.01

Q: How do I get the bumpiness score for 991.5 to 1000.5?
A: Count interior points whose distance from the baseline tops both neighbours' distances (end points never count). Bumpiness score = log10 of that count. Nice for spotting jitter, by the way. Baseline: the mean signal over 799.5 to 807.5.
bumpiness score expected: 0.5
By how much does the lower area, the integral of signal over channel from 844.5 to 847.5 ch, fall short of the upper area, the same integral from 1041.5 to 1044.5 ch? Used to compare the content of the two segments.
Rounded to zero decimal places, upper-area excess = 264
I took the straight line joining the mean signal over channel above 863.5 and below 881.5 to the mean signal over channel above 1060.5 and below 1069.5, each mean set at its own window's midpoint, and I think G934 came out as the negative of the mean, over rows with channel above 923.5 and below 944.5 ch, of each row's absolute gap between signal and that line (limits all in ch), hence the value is -136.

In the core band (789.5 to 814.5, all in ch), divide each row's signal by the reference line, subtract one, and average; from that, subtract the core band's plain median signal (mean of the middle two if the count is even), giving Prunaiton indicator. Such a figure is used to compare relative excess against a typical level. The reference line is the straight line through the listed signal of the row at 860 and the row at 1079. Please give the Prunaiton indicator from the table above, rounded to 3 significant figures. -478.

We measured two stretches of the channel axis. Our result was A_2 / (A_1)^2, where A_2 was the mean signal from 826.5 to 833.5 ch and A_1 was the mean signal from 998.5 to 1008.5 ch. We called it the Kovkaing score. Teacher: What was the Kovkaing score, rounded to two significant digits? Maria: 0.0025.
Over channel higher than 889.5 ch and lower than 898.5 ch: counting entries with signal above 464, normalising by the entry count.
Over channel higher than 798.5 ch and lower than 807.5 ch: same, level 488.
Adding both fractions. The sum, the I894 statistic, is 1.00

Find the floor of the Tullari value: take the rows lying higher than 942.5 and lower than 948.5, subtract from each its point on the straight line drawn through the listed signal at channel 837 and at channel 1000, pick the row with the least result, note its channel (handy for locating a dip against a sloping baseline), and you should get 947 ch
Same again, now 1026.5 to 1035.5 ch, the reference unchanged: 1031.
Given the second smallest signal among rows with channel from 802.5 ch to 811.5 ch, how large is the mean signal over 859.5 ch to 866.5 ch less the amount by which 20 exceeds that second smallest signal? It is 806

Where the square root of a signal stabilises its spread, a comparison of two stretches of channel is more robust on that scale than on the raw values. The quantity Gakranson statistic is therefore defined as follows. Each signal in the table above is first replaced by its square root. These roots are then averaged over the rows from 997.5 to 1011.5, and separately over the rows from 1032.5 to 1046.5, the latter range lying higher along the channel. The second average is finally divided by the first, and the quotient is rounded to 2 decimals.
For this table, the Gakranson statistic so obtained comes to 1.06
